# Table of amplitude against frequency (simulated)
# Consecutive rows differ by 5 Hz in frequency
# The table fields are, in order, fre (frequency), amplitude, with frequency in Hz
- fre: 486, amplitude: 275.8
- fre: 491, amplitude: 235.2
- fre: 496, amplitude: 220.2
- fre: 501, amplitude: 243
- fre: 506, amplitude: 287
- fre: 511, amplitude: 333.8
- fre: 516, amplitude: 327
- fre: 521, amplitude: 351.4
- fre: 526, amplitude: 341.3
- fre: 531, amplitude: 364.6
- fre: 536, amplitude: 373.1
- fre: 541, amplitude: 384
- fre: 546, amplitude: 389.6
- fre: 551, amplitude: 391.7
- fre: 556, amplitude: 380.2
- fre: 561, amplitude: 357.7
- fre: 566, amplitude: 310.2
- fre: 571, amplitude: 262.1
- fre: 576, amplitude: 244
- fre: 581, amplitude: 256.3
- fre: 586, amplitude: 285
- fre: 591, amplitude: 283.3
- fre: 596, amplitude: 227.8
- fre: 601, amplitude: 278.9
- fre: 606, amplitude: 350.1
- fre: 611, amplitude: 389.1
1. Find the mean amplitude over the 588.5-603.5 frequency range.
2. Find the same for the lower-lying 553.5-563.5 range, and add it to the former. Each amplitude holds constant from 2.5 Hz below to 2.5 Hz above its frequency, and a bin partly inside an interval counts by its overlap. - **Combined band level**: 632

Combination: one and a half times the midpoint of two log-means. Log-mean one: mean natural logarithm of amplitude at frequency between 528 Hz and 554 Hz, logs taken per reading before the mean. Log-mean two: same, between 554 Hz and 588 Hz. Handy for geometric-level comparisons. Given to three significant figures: 8.72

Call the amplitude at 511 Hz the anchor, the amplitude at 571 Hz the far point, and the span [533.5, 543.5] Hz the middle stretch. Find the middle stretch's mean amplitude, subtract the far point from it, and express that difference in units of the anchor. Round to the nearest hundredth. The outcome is 0.35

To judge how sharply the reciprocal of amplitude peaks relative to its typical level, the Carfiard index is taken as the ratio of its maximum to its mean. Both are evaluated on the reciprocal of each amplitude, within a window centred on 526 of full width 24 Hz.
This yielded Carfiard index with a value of 1.07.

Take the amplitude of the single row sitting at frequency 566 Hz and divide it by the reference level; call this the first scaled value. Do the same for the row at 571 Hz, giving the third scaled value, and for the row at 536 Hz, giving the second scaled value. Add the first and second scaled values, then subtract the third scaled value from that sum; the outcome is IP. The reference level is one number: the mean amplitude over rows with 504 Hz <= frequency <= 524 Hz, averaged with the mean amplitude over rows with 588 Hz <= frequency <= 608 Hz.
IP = 1.38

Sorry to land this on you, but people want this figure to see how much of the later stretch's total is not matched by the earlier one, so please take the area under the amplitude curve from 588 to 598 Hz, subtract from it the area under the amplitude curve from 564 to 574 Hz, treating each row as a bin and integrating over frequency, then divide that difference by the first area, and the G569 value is -0.1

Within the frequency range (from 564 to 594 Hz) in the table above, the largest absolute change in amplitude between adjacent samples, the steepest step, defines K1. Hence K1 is 48.1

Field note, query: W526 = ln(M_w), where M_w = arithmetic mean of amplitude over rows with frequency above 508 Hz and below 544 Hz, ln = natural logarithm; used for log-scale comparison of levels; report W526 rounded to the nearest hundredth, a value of 5.87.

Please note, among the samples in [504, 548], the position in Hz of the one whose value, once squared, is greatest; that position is 546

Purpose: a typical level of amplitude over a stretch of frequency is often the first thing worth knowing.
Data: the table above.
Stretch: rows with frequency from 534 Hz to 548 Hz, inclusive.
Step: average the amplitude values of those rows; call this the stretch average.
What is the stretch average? 382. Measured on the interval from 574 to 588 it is 262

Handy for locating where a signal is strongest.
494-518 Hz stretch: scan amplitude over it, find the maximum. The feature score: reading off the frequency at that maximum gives 511 Hz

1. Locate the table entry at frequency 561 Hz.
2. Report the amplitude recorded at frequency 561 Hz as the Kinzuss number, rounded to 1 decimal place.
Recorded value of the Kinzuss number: 357.7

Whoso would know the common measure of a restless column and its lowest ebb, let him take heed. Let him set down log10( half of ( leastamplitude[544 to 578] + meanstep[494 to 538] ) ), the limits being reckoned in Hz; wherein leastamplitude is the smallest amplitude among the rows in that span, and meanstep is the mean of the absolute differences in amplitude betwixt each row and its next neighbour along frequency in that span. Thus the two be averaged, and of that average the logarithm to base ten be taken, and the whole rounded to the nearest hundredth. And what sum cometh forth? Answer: 2.13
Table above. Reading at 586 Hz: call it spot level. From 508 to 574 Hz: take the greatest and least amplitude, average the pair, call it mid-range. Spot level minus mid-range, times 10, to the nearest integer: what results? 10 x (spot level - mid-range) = -419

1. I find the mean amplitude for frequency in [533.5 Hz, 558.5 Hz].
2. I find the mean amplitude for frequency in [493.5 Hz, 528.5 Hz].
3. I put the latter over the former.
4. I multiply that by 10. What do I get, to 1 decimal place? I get 7.8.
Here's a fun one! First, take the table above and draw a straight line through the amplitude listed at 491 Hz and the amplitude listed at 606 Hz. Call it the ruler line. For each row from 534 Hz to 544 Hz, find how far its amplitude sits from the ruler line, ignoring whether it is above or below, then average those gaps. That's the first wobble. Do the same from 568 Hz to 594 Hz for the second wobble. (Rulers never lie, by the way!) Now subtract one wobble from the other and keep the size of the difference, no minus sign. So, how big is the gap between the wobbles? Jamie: 37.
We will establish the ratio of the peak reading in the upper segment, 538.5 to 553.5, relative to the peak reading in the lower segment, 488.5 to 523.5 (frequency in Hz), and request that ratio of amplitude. 1.11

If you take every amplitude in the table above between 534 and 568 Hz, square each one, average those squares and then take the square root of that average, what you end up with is 370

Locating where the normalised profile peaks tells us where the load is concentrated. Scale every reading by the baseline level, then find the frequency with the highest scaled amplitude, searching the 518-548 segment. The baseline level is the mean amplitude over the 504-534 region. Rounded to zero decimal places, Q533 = 546 Hz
